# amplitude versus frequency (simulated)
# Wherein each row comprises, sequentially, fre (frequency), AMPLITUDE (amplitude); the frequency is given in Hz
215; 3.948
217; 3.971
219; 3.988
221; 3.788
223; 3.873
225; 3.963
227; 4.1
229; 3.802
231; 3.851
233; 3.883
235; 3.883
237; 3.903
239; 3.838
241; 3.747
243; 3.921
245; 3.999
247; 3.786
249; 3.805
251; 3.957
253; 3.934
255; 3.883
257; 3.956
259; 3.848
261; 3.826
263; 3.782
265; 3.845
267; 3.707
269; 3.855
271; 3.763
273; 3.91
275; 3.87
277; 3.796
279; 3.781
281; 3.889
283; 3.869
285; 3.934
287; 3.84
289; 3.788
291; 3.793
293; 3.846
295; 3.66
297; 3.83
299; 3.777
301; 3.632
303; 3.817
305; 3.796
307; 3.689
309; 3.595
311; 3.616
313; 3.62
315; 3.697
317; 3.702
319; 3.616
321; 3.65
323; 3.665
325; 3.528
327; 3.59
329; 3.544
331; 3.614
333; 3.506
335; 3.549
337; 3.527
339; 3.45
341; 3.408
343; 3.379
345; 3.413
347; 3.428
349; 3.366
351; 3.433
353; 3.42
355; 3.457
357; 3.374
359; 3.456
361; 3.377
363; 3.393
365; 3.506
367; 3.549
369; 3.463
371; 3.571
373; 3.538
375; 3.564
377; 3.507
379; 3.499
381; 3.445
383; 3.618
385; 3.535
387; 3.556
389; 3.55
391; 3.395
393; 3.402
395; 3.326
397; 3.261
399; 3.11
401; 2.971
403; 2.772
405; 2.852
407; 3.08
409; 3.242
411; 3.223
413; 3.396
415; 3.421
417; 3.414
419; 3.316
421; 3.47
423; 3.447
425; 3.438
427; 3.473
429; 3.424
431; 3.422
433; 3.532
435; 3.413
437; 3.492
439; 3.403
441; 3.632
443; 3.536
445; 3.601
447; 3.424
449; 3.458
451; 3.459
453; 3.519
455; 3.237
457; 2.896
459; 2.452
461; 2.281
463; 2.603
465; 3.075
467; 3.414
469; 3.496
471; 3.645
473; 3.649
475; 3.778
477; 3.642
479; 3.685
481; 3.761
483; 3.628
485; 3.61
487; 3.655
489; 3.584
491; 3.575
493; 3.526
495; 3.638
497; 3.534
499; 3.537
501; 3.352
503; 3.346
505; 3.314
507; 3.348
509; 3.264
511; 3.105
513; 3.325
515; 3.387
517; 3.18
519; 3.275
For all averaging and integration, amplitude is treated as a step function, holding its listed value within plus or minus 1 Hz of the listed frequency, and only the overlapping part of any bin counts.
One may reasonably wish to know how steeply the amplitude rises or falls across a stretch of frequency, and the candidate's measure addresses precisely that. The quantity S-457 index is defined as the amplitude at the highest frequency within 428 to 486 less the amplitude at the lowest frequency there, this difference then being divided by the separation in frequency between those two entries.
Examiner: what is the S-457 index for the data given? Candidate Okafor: 0.003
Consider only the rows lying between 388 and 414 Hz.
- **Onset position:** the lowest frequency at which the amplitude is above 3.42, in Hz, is 389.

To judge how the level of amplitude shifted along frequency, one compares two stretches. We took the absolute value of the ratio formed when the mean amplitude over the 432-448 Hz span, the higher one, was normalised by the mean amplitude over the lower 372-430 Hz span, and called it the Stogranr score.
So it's 1.04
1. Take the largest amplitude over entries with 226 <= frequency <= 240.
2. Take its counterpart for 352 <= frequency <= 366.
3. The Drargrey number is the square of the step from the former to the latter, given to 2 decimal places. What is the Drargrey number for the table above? 0.35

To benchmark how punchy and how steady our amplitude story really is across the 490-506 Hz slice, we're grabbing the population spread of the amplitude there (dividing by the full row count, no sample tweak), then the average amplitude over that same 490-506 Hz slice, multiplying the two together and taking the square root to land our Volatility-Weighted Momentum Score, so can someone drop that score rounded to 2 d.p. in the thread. 0.63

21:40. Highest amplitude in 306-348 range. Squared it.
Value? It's 13.7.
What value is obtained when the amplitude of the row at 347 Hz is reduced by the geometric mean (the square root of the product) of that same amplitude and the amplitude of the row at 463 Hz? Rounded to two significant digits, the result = 0.44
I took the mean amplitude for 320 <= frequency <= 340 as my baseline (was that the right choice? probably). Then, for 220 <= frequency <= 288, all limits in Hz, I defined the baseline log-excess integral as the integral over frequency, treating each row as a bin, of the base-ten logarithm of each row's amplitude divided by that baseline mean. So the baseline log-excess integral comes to 2.4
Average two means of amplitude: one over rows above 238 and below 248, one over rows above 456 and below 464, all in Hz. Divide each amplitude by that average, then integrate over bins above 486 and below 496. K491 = 11.2 Hz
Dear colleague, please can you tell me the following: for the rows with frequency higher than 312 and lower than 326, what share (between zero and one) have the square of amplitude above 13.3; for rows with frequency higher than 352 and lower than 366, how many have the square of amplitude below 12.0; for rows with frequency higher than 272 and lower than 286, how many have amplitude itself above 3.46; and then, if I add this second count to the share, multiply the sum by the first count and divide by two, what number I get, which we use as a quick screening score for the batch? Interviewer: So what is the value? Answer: 23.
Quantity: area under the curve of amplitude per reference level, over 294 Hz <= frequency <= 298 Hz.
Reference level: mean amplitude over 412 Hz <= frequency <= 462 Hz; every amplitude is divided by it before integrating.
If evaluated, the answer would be 4.5 Hz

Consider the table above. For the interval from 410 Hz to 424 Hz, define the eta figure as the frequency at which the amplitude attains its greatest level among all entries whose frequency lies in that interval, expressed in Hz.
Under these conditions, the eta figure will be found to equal 421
